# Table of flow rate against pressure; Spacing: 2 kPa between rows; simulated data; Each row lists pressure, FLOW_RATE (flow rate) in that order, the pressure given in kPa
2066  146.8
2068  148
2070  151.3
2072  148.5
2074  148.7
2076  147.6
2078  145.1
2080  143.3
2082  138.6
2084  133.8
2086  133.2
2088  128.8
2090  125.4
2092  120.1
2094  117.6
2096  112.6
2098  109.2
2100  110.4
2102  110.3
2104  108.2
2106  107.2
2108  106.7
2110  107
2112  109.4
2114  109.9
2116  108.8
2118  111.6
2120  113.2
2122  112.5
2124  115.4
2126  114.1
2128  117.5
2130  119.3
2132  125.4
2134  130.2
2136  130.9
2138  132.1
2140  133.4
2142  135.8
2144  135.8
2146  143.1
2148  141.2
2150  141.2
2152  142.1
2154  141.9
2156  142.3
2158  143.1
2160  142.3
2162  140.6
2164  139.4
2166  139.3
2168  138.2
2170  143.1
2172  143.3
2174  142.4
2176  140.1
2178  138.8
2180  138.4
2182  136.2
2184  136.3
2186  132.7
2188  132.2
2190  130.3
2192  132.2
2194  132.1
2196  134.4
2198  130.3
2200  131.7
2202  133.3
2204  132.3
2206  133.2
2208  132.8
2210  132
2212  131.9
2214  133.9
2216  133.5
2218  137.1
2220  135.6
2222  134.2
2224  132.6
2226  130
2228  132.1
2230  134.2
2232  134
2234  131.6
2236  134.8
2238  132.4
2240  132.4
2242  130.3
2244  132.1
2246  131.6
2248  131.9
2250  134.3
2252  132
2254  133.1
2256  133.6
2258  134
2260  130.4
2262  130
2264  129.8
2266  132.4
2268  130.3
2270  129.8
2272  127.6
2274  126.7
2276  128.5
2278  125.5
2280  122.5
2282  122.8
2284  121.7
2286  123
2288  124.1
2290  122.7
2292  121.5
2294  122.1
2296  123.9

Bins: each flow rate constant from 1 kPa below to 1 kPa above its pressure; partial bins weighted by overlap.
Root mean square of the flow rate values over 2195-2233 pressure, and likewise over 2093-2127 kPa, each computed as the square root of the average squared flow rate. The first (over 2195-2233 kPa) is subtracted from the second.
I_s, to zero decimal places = -22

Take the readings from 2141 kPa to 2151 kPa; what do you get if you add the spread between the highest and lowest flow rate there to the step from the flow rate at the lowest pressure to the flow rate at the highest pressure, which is 13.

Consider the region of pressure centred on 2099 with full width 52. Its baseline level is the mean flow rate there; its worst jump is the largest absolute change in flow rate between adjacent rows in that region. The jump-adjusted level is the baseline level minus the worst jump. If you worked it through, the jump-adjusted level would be 115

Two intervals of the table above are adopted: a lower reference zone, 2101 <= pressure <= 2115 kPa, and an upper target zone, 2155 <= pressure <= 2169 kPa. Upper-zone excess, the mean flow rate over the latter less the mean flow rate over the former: 32.4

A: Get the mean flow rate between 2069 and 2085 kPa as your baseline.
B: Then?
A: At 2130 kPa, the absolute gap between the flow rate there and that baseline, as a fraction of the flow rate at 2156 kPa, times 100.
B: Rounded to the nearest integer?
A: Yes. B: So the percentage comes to 18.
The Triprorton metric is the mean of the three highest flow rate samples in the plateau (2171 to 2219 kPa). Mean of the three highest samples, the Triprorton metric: 142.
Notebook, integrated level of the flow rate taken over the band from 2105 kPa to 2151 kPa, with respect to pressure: 5603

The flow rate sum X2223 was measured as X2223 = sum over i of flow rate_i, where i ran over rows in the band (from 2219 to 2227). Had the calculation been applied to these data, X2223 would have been 532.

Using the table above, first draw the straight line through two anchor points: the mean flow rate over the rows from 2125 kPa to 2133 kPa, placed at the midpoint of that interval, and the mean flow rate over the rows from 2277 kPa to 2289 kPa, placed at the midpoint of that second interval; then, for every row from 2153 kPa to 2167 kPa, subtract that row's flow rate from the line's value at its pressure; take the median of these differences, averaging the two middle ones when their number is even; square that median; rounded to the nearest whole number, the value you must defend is 490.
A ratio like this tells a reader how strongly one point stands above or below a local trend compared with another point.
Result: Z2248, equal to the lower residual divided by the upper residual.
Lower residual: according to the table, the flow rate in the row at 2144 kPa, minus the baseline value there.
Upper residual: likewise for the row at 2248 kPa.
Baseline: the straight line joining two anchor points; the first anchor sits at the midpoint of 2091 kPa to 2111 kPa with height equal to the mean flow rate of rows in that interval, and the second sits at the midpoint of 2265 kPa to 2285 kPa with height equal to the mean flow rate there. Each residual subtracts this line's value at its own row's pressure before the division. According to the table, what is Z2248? 2.8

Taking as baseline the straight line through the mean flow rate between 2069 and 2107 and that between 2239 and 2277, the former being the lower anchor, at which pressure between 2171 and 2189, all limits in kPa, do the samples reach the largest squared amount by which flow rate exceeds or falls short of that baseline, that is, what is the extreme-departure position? 2172 kPa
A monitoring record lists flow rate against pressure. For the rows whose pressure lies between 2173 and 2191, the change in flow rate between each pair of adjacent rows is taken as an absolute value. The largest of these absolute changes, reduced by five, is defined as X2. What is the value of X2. -1.4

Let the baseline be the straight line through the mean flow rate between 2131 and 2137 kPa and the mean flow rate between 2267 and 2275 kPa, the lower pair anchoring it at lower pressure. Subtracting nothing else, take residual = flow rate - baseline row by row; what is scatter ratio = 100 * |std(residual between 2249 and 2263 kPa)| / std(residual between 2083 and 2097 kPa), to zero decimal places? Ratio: 21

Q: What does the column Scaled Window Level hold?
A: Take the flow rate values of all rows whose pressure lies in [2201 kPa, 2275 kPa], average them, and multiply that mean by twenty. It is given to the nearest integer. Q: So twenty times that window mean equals 2645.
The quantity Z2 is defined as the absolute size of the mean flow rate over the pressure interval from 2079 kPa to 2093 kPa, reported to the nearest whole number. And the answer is 132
